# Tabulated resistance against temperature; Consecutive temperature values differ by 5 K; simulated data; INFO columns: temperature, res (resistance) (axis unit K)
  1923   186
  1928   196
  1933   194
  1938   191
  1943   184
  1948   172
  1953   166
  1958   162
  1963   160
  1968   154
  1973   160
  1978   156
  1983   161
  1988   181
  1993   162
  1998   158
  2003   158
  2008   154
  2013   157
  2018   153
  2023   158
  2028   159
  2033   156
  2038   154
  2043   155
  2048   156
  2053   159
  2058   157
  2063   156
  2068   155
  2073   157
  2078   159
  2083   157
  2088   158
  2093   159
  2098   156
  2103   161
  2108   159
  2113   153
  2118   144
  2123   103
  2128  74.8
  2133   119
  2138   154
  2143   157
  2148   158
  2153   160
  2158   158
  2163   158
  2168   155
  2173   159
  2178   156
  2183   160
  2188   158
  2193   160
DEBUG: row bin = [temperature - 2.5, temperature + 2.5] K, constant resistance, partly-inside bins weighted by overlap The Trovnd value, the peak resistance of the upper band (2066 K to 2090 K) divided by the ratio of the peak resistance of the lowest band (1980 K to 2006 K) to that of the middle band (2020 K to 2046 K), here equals 140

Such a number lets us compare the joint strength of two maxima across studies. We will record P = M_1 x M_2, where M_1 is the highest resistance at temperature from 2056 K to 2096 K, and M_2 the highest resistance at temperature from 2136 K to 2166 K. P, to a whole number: 25440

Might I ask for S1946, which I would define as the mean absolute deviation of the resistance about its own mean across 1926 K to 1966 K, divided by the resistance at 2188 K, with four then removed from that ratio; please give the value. -3.917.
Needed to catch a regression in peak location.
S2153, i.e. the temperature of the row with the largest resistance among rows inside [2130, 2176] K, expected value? 2153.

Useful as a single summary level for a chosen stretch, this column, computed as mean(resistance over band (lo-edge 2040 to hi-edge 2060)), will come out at 157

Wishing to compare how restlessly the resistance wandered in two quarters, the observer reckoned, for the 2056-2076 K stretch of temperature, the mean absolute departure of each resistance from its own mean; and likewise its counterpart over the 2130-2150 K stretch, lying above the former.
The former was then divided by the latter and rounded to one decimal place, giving 0.1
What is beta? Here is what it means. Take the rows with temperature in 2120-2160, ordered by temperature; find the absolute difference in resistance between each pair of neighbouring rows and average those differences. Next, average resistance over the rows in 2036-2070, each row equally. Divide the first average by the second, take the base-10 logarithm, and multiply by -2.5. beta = 2.44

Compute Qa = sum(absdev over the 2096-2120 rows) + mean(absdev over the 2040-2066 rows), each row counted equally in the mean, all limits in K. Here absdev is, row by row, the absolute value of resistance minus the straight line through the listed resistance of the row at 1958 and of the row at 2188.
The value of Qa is 31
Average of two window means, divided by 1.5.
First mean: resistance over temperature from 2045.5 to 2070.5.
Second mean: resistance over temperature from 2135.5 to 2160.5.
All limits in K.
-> 105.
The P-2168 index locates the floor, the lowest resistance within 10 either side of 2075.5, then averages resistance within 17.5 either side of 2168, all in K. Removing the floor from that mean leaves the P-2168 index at 3.0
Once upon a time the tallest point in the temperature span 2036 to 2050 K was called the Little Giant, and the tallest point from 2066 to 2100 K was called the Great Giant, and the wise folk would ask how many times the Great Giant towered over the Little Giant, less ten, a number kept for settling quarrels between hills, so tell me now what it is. -8.981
